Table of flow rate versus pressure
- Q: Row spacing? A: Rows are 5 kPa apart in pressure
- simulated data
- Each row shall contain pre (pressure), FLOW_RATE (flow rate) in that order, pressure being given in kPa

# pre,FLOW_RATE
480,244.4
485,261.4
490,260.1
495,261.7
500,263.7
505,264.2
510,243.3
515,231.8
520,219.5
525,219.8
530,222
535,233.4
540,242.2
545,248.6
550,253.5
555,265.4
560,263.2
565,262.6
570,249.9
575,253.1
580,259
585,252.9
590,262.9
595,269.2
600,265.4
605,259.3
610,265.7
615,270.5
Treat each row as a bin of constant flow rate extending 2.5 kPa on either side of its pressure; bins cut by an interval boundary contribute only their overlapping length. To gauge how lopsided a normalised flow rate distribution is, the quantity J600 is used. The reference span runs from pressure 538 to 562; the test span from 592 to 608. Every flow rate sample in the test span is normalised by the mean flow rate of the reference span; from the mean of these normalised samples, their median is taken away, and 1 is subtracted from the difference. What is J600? -1.00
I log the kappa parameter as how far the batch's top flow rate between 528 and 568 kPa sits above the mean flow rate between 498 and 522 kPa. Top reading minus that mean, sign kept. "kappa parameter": 21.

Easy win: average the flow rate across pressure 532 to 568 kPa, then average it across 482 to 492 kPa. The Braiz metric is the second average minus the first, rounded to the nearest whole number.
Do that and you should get 8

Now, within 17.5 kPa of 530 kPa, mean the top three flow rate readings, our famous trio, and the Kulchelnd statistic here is 241.4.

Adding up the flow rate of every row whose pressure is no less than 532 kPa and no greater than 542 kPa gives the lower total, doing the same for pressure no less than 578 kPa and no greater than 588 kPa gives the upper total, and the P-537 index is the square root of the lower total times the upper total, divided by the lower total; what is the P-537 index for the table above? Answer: 1.04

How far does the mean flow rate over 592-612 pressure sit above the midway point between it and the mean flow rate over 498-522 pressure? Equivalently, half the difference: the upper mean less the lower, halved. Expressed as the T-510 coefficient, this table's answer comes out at 10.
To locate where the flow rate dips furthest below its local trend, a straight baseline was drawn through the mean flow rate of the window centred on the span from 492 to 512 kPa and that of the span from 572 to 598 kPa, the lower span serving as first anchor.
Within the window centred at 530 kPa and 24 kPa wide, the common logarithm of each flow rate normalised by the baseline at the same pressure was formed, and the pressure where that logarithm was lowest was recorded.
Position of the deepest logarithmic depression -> 520 kPa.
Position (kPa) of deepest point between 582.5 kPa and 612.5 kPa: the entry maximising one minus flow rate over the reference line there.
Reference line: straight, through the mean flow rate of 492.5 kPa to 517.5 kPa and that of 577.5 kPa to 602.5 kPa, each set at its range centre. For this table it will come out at 585 kPa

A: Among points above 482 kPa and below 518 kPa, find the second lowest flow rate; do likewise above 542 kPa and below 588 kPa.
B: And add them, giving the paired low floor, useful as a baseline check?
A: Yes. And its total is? 493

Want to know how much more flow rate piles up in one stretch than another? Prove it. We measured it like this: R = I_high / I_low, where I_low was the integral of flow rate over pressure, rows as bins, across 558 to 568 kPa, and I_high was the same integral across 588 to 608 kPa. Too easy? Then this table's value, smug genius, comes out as 2.0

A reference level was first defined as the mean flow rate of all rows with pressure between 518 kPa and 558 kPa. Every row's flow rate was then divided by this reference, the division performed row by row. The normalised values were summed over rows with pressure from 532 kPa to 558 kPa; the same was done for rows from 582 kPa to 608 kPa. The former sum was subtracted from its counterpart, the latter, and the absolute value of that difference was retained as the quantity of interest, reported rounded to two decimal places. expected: 0.28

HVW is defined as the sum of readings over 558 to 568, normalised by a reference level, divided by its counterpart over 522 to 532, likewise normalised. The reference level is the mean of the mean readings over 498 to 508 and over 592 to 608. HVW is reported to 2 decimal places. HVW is 1.19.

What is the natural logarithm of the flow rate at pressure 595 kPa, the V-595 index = 5.60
